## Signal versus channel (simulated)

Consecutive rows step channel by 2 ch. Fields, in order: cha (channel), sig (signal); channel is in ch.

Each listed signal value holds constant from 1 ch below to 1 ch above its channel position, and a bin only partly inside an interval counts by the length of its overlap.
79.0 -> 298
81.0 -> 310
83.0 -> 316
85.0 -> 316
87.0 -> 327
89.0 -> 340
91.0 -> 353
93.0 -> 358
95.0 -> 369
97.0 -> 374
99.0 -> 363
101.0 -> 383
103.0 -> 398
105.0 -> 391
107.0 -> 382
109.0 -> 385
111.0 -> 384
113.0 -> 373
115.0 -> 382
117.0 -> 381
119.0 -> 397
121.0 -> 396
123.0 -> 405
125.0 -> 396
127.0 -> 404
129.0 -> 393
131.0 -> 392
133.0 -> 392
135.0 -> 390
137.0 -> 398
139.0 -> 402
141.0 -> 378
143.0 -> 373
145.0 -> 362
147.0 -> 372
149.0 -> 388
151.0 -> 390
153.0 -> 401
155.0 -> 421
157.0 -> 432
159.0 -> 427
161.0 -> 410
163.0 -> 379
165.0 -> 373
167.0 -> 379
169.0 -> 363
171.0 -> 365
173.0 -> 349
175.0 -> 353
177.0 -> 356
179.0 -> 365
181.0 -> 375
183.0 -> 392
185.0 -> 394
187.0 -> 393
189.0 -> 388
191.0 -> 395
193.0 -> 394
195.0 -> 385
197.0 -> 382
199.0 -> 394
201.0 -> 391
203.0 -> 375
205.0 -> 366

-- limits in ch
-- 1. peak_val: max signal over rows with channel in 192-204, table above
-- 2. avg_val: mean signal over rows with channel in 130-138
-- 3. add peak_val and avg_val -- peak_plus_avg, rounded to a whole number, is 787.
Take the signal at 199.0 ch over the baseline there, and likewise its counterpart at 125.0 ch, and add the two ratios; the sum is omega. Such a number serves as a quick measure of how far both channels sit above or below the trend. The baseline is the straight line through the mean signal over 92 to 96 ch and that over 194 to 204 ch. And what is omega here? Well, 2.09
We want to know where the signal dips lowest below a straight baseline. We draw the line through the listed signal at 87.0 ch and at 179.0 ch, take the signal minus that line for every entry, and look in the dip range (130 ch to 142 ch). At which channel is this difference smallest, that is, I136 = 141.0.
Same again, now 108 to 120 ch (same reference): 113.0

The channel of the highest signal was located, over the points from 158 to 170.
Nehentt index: 159.0 ch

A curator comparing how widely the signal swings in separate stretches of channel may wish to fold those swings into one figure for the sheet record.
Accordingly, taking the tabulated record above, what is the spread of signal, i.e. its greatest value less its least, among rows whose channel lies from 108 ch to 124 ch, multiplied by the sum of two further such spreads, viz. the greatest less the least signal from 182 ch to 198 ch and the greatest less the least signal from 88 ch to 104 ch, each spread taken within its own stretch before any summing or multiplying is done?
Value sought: 2272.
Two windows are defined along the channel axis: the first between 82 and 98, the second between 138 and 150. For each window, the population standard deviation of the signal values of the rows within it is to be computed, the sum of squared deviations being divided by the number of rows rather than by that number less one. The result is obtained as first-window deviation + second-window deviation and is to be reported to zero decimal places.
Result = 34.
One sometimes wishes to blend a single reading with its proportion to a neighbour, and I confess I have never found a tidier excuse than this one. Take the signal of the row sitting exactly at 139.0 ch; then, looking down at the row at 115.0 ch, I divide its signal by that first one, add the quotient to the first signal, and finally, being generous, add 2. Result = 405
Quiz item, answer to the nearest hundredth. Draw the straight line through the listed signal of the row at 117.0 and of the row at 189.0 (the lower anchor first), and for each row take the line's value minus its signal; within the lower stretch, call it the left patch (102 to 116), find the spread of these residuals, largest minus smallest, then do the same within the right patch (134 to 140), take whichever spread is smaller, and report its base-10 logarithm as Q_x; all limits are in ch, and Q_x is 1.06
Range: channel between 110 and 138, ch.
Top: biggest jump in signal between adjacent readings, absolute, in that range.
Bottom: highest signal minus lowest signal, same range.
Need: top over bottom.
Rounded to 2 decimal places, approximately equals 0.50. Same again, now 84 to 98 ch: 0.22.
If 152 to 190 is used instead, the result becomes 0.37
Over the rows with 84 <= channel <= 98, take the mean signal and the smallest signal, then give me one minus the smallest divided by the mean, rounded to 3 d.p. 0.092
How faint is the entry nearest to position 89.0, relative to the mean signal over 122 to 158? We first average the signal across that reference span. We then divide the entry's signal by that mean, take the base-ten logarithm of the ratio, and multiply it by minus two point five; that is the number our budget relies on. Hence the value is 0.16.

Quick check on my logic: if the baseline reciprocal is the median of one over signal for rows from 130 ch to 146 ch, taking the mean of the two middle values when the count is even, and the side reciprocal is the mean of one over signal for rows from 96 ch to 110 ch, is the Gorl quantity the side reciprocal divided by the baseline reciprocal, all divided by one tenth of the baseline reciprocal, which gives 4002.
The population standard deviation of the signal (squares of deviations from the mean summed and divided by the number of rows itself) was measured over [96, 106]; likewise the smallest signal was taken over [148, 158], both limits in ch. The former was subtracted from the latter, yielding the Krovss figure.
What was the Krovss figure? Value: 376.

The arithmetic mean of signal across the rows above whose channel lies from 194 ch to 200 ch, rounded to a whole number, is 387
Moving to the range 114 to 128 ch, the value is 394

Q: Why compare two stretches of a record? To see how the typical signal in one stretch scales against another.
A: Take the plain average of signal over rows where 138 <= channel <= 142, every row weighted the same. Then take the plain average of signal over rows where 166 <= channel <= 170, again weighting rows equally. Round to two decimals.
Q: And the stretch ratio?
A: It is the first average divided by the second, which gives 1.05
